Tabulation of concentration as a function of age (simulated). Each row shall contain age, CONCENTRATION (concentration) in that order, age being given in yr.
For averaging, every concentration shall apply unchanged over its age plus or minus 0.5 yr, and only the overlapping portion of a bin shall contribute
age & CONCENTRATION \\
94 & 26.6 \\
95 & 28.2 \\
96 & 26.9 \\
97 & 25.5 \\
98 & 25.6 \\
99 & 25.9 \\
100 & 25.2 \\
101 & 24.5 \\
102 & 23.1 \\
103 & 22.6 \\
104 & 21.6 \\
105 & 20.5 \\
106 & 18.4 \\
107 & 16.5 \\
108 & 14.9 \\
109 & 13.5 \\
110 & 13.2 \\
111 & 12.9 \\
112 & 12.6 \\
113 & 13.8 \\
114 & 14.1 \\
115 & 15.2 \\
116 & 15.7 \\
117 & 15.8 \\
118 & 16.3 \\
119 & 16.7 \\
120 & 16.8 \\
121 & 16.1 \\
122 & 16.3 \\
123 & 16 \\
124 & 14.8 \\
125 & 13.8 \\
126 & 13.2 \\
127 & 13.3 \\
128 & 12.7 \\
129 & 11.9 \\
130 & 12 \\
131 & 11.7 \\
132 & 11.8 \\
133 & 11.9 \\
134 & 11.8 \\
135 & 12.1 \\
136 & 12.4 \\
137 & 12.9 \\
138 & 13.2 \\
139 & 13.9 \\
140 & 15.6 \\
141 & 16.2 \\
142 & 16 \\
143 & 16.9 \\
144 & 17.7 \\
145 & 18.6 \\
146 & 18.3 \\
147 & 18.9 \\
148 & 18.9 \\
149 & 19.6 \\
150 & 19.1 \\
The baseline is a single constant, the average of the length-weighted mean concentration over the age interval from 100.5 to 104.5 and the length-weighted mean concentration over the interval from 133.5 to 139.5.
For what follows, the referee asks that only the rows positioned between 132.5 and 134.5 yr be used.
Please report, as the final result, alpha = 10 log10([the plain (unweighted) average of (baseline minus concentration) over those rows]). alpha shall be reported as 8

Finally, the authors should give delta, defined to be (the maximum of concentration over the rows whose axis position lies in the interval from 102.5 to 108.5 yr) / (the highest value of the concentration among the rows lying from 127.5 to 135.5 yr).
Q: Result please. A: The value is 1.8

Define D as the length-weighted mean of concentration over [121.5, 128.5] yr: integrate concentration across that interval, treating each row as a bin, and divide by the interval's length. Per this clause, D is 14.3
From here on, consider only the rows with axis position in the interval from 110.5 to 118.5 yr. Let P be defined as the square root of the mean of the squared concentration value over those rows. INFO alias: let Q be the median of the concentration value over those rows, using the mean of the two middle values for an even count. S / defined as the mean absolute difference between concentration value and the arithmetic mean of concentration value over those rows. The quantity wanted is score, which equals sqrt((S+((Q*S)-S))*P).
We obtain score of 16.0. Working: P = 15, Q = 15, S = 1.2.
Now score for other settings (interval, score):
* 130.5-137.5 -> 6.9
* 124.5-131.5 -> 10.4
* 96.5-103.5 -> 25.6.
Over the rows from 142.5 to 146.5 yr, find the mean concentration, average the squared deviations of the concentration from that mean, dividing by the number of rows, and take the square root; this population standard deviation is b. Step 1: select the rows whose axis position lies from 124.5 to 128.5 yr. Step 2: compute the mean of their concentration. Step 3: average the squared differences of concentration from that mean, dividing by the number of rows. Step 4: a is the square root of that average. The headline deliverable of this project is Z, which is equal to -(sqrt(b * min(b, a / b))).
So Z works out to -0.6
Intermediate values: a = 0.39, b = 0.6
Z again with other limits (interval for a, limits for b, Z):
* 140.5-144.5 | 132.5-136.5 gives -0.2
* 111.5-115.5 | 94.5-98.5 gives -1.0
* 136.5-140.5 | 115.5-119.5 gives -0.4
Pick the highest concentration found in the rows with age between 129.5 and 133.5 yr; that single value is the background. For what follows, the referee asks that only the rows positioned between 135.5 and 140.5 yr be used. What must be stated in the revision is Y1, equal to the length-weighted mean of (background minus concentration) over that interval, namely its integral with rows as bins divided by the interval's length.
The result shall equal -2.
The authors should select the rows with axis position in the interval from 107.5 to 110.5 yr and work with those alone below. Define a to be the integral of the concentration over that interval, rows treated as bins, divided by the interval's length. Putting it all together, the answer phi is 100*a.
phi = 1387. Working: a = 13.9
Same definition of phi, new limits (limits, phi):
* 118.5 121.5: 1653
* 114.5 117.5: 1557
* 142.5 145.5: 1773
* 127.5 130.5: 1220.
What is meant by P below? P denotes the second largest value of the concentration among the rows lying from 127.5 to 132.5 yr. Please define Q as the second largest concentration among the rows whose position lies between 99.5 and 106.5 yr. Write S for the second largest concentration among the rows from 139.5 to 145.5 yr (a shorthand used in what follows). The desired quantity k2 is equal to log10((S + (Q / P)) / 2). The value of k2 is 0.99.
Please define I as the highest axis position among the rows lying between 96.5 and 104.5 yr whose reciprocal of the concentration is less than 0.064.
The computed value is 104 yr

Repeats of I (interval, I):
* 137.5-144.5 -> 144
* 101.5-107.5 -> 107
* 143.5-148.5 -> 148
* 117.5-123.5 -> 123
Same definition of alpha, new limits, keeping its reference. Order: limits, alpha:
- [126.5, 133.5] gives 8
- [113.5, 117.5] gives 4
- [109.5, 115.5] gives 6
